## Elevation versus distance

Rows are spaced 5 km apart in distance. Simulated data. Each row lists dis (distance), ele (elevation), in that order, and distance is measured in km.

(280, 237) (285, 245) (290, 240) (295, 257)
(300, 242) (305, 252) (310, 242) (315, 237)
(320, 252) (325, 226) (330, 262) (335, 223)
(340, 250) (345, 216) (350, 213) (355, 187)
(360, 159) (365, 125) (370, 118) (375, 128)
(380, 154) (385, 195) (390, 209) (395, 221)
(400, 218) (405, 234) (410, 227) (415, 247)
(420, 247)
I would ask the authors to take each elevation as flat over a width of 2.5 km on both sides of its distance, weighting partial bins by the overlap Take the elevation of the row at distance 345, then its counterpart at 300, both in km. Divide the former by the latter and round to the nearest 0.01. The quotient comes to 0.89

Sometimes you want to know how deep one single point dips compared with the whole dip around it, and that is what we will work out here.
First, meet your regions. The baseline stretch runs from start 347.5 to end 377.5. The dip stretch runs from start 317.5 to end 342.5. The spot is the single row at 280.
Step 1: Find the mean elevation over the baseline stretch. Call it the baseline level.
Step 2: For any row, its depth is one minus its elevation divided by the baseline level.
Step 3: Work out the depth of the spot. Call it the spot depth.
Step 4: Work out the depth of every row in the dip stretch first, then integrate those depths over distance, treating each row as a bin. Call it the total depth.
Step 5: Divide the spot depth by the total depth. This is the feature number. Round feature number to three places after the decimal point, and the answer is 0.037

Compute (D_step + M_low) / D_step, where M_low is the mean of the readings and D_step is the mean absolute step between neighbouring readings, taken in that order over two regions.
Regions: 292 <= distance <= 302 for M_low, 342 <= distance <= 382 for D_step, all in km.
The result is 14.0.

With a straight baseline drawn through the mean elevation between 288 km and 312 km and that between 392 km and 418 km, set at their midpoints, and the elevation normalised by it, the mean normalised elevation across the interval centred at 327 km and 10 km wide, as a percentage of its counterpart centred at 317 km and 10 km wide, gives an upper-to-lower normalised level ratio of 100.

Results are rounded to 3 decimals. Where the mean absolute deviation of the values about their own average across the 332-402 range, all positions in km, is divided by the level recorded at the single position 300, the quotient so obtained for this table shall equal 0.148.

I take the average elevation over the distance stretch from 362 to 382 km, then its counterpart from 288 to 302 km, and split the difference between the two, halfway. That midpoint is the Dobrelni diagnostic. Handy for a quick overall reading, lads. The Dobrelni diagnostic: 189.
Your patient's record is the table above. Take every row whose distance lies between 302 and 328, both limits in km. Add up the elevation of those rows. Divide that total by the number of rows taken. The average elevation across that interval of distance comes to 242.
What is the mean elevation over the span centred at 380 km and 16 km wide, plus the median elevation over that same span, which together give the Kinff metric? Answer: 313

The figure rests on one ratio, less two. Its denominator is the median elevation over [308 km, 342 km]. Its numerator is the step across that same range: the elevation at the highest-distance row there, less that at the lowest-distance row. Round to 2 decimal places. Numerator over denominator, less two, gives -1.97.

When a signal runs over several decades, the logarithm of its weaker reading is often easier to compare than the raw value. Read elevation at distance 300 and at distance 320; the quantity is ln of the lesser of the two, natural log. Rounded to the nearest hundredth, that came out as 5.49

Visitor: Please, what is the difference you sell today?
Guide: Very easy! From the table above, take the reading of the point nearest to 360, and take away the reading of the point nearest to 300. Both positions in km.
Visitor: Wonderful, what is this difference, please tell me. -83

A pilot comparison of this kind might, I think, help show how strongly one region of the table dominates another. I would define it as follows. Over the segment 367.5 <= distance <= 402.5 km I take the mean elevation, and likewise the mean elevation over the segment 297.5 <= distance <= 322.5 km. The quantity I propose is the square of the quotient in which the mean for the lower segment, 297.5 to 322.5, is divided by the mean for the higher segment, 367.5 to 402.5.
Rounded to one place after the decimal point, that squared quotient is 1.9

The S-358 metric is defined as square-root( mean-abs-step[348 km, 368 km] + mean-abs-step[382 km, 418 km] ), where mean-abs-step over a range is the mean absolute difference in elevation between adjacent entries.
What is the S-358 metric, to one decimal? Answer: 6.4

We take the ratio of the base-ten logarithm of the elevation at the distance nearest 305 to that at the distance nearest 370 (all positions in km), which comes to 1.16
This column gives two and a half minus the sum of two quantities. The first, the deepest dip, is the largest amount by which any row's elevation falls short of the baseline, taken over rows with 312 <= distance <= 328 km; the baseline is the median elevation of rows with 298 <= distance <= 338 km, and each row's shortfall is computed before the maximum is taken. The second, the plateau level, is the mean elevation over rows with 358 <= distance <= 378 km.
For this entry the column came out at -146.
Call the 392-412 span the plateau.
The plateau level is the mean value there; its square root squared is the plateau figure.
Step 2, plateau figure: 225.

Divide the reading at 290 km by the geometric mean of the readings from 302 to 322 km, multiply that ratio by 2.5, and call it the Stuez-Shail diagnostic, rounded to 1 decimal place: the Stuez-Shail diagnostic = 2.4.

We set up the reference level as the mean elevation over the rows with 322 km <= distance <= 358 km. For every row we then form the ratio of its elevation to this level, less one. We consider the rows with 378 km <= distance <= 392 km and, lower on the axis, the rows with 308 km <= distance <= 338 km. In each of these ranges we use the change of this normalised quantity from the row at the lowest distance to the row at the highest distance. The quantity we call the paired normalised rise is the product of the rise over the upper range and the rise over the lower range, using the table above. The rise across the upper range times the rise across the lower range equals -0.021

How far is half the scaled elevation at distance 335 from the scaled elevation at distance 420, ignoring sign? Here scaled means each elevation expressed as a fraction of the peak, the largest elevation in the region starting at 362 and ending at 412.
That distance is 0.58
